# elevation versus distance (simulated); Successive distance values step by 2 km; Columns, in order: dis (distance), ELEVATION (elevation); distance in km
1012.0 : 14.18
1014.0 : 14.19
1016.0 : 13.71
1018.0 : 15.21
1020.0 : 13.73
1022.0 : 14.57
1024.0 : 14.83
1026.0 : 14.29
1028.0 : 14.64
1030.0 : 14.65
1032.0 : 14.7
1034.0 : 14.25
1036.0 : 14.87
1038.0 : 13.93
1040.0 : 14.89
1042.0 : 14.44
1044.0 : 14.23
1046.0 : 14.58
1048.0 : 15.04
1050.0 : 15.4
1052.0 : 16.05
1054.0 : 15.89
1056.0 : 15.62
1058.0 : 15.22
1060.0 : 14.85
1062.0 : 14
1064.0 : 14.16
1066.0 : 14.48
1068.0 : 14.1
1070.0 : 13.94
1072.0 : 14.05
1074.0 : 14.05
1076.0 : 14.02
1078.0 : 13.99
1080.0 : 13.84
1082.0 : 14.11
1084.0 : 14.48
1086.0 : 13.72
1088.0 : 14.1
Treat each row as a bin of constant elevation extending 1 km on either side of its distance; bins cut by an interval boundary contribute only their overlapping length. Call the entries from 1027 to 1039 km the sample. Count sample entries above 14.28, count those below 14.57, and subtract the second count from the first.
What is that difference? 2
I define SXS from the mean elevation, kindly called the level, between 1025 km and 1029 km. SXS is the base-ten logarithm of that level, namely 1.16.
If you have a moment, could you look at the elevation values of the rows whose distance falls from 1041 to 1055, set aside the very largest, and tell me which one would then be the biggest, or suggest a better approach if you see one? 15.89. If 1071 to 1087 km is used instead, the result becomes 14.11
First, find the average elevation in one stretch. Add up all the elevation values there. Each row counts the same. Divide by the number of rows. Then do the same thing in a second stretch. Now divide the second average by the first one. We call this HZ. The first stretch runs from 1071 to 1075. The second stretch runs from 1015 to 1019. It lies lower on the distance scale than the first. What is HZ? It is 1.03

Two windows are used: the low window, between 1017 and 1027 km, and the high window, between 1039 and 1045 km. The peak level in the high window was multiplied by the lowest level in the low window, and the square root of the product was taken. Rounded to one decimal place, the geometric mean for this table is 14.3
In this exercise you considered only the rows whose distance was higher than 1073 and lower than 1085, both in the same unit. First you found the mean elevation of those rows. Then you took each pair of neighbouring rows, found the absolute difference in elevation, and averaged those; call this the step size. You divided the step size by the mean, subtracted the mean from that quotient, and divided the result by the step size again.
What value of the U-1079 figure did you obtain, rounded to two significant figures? -83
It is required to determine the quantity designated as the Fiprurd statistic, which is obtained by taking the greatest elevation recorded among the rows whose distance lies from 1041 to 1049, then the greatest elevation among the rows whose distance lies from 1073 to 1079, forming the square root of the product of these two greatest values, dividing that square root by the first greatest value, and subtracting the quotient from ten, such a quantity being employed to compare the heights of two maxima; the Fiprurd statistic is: 9.03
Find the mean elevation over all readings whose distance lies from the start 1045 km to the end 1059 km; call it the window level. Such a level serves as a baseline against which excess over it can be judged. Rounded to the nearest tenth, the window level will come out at 15.4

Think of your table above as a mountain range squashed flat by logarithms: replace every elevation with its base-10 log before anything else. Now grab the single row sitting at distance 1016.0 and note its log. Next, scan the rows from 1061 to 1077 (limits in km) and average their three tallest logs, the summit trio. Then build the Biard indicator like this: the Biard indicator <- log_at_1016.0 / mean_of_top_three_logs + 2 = 2.99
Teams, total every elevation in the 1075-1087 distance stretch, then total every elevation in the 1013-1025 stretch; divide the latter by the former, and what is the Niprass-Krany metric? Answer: 1.02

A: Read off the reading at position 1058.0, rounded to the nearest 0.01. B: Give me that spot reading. 15.22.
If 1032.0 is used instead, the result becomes 14.70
